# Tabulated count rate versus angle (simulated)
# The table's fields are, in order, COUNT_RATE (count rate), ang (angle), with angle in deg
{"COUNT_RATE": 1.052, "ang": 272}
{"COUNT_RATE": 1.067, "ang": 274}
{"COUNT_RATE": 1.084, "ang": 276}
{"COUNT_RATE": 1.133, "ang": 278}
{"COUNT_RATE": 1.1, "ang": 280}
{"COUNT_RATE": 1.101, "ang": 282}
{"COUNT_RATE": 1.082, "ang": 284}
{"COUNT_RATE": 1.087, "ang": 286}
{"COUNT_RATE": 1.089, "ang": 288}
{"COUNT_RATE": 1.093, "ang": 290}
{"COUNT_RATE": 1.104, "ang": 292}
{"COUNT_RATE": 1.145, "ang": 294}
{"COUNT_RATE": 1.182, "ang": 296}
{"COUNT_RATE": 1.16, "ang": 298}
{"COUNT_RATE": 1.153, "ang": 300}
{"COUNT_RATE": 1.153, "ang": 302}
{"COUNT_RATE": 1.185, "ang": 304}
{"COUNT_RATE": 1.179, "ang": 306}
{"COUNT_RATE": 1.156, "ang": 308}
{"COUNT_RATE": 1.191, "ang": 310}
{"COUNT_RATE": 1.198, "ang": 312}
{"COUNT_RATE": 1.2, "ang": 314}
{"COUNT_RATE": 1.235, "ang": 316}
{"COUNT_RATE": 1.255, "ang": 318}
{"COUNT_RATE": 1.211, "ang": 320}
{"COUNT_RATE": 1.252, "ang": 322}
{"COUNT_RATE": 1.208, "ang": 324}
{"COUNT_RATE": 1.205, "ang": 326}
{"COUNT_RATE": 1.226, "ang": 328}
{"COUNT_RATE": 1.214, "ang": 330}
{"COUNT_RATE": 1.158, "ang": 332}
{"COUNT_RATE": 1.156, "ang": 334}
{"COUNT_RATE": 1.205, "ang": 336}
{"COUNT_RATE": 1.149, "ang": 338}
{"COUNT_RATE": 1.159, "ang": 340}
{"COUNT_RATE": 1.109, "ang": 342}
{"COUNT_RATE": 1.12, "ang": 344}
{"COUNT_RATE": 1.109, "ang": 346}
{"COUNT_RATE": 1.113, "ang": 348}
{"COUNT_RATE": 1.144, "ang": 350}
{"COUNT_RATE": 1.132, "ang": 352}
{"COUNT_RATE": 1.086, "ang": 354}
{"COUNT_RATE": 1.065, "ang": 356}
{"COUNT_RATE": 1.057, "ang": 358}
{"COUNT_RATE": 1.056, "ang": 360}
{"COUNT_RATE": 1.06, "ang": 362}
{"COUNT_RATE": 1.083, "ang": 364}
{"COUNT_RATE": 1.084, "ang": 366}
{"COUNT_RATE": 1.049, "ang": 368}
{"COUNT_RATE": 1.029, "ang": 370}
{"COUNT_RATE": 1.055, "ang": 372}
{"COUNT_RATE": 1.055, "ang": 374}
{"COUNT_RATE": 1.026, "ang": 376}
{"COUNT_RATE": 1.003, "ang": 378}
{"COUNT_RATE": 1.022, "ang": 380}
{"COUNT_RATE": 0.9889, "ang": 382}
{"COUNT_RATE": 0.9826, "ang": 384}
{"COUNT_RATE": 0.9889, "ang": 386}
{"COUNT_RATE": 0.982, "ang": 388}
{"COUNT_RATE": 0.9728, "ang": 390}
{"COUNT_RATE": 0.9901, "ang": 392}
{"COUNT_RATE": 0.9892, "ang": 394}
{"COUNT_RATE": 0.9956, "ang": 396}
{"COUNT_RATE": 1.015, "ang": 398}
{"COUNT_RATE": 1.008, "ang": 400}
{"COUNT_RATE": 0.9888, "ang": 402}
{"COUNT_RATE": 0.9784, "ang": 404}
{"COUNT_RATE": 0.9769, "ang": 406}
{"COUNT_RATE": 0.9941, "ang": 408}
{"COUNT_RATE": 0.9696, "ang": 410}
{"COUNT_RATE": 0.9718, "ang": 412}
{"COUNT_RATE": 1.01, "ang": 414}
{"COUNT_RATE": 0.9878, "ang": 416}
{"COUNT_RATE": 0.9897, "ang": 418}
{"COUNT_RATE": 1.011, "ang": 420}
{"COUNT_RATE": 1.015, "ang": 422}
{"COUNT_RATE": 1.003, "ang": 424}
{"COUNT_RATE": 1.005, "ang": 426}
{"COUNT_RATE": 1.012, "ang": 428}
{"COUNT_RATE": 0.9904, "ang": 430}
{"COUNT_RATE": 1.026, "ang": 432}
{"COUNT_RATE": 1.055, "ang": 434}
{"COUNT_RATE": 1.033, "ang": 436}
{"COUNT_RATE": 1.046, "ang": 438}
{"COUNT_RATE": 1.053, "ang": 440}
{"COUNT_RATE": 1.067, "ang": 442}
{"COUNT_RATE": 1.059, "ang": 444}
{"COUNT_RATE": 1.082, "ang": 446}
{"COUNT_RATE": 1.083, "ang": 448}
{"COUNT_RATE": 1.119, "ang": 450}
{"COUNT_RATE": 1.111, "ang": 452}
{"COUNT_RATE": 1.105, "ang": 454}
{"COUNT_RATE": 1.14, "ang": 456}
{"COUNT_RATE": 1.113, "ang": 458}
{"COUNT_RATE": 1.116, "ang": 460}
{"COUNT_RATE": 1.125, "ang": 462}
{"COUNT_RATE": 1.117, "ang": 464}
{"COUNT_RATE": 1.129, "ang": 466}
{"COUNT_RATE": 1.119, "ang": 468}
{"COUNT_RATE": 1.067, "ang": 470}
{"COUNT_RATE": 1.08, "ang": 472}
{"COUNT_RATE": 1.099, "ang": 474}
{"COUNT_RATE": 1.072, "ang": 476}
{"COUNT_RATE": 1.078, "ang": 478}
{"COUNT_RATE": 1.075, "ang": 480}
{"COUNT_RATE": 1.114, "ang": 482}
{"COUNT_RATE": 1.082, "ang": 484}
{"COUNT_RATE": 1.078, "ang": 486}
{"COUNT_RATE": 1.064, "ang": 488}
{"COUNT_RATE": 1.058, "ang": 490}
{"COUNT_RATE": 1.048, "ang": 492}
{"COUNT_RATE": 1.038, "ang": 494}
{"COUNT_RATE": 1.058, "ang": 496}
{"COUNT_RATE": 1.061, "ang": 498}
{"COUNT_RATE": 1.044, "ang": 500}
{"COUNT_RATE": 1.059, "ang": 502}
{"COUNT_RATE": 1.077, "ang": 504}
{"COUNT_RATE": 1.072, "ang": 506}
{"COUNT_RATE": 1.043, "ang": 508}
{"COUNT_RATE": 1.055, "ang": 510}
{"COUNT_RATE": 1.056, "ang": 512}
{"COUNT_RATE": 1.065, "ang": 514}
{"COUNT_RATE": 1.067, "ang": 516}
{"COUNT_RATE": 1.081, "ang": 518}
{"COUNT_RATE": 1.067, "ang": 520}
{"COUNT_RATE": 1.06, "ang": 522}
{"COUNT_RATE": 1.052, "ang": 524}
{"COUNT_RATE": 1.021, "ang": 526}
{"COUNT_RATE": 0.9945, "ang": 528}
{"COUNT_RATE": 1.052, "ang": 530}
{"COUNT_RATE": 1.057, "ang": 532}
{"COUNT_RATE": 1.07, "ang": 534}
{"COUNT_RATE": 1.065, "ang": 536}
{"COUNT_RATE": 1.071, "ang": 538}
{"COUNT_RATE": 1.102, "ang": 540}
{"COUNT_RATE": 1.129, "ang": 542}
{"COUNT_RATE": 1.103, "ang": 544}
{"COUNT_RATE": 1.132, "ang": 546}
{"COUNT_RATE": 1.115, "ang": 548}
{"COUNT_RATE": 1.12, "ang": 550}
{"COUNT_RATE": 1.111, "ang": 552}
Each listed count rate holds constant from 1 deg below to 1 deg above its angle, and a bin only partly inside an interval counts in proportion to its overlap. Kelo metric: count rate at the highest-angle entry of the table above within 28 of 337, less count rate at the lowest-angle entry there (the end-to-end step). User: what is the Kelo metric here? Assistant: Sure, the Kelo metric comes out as -0.11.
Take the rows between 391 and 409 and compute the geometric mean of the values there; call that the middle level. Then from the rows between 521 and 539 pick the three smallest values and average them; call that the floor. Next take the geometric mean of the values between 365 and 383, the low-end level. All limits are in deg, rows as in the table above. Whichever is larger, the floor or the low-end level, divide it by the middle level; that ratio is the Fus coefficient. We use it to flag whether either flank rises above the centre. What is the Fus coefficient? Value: 1.04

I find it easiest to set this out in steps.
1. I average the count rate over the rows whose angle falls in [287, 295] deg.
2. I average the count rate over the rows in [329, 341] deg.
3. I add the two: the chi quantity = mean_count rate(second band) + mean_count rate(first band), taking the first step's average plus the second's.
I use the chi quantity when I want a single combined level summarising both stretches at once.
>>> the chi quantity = 2.28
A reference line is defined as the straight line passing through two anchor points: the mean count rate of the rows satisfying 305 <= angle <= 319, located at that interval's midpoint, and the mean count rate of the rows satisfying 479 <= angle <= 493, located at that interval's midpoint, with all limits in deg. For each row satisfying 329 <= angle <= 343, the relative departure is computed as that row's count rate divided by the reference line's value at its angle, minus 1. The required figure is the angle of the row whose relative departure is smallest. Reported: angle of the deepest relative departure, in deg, 342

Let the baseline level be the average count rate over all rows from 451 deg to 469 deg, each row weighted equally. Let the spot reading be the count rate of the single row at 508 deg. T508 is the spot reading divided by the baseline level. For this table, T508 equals 0.93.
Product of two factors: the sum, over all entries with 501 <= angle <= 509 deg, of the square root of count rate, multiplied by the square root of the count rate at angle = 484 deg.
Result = 4.29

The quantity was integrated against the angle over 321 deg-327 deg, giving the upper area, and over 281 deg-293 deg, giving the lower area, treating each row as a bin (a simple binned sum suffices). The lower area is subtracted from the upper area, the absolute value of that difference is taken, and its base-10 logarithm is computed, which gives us 0.76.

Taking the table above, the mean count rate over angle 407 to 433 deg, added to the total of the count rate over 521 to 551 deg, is 17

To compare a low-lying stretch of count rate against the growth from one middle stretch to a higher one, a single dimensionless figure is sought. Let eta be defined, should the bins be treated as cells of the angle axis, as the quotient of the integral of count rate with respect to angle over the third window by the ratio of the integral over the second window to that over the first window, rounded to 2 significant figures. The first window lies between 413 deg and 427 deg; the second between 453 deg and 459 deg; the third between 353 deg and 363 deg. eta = 22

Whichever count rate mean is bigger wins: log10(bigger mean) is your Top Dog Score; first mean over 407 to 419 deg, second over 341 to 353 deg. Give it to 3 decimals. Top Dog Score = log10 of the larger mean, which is 0.050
